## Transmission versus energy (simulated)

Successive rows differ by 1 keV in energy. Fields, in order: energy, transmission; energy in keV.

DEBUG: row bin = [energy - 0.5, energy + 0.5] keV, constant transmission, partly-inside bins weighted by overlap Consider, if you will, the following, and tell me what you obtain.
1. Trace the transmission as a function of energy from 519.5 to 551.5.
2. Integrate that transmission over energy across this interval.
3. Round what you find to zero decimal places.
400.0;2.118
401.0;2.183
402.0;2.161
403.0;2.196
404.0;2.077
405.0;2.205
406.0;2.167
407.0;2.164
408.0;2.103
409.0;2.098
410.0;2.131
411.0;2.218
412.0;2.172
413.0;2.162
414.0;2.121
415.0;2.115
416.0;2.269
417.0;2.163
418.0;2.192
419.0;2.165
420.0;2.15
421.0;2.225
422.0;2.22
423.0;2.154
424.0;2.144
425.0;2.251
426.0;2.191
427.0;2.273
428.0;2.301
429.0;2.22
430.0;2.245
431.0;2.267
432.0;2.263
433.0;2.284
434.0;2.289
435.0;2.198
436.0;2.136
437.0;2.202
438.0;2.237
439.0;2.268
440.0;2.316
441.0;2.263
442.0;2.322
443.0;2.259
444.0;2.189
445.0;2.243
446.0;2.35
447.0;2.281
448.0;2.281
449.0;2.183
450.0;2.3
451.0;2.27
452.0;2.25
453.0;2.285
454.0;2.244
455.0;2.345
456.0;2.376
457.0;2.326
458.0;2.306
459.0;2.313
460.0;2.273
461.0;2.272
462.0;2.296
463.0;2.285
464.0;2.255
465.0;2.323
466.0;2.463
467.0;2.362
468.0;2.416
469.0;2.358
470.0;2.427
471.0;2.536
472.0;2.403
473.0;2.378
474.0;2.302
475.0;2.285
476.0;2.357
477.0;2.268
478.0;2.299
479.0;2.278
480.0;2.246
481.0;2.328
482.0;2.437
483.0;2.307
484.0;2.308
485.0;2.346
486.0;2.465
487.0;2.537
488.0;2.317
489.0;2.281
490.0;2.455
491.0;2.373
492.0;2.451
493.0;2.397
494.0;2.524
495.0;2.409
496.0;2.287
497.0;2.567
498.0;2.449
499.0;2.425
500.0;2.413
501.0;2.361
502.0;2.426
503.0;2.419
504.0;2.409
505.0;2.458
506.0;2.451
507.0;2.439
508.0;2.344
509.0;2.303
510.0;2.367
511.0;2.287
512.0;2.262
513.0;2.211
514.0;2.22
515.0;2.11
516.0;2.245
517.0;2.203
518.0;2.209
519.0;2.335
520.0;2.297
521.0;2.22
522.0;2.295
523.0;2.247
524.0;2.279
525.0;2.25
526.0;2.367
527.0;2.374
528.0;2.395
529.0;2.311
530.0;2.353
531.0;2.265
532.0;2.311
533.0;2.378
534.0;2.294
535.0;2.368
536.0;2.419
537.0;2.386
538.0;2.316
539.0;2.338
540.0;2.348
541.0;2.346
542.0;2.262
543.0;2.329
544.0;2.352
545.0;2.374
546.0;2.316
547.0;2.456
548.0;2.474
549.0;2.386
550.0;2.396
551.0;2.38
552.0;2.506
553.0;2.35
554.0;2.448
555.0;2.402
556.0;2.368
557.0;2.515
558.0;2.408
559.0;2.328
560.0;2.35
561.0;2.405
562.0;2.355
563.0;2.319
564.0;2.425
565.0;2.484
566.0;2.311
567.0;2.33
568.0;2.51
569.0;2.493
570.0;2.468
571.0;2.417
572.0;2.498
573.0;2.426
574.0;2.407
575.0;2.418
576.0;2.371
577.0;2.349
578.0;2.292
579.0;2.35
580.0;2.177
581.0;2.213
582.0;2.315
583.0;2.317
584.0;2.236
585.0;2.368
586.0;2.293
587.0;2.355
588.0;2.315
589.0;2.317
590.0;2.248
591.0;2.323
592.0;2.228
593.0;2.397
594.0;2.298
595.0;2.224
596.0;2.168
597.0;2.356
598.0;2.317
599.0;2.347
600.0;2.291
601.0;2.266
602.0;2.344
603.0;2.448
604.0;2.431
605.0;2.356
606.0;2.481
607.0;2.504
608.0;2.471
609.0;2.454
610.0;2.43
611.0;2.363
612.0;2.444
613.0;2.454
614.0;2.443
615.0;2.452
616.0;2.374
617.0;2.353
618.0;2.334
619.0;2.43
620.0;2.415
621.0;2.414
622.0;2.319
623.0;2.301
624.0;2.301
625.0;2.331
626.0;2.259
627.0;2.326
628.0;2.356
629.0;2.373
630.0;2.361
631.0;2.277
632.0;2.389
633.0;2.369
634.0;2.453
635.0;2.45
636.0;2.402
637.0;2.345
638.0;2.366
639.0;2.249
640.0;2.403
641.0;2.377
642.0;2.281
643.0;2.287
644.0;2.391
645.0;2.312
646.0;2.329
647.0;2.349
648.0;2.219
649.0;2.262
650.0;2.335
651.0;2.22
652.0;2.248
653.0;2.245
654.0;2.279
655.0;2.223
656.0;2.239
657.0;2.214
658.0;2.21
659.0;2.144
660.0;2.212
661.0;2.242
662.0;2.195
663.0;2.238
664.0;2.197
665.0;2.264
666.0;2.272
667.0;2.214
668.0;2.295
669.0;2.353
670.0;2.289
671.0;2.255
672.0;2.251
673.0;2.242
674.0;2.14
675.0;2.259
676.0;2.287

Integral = 75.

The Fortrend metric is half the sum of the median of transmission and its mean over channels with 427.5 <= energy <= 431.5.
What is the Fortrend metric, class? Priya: 2.26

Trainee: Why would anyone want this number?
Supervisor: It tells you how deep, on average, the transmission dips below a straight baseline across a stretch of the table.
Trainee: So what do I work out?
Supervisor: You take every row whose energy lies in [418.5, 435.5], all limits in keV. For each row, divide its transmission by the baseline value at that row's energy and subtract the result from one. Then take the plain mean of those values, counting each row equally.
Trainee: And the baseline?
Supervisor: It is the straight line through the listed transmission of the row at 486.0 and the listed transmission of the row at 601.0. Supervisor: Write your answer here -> 0.13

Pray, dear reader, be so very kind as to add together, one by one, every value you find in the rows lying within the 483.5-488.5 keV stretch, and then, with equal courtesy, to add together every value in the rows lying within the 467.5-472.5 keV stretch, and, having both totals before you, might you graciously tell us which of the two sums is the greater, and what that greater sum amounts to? 12.1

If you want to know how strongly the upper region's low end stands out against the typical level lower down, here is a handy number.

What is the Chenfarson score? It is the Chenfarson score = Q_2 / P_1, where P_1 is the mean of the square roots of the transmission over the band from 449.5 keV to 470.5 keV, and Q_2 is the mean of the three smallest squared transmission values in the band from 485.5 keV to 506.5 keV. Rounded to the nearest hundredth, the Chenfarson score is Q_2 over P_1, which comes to 3.46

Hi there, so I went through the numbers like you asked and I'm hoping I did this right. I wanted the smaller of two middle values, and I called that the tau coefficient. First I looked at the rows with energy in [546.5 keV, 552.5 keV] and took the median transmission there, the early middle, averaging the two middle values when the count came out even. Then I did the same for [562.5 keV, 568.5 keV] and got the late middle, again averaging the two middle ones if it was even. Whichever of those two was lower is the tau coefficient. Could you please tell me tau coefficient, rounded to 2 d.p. 2.38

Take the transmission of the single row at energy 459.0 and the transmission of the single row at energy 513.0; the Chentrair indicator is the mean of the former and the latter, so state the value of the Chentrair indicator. 2.262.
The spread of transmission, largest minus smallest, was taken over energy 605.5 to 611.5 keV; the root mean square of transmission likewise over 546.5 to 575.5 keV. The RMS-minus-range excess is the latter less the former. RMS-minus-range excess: 2.27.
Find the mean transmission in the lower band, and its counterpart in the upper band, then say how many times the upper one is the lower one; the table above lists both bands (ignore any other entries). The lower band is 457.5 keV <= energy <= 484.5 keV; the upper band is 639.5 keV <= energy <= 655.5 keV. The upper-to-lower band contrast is 0.98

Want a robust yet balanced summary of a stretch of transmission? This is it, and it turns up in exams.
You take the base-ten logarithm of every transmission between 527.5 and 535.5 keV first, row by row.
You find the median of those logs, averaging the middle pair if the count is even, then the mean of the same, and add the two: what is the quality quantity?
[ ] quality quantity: 0.736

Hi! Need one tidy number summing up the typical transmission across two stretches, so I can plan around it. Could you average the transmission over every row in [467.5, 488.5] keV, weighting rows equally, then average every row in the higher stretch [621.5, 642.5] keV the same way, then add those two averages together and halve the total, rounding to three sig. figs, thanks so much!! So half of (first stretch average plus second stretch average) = 2.35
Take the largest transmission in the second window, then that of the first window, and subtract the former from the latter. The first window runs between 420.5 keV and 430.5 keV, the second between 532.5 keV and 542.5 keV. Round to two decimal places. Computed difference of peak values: -0.12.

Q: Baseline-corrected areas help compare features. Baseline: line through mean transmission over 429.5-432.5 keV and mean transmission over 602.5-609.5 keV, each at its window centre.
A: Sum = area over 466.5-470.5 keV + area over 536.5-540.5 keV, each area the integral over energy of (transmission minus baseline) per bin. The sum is 0.25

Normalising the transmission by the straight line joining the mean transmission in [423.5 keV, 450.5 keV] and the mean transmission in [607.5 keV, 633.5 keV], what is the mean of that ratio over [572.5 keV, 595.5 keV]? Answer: 0.98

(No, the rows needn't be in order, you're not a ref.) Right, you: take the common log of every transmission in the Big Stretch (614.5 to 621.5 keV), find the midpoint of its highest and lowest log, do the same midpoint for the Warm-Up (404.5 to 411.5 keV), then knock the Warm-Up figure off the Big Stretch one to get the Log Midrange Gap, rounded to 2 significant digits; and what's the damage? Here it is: 0.045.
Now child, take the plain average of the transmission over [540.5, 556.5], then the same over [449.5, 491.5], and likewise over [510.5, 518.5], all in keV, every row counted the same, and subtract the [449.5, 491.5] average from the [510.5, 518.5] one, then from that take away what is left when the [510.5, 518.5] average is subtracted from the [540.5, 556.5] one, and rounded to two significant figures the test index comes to -0.29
